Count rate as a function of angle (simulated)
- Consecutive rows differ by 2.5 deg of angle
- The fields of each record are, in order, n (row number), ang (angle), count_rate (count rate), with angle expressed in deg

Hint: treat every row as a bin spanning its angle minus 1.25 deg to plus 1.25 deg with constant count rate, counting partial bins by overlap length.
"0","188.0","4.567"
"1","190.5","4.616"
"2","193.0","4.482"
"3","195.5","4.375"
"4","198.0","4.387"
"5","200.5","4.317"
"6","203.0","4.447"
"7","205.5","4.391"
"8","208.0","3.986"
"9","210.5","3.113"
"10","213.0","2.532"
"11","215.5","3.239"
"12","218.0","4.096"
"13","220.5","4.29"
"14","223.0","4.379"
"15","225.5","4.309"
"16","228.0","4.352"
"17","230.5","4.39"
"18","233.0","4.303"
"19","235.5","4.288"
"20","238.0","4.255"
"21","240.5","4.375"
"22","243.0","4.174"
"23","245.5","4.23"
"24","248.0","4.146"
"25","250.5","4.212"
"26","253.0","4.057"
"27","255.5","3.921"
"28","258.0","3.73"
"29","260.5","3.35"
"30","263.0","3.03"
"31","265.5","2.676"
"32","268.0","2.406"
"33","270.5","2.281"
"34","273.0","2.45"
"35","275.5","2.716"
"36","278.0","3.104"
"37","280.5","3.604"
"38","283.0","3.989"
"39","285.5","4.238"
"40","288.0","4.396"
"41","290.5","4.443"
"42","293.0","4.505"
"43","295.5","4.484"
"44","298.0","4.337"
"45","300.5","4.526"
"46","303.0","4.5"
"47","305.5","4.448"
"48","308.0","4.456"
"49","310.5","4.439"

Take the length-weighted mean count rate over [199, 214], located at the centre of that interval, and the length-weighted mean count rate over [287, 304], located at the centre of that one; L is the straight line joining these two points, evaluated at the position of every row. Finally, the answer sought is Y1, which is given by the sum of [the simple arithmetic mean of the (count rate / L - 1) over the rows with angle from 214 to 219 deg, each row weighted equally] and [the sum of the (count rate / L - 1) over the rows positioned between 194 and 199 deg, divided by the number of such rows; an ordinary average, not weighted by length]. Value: 0.1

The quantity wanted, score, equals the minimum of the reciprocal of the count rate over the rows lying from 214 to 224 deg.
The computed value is 0.228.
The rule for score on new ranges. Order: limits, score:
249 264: 0.237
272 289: 0.227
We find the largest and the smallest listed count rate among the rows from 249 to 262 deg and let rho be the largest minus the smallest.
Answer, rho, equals 0.9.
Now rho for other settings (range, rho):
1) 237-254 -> 0.3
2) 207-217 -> 1.5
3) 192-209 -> 0.5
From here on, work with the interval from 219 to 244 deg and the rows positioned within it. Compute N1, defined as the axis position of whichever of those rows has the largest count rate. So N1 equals 230.5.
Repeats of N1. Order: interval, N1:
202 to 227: 203.0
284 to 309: 300.5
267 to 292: 290.5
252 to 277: 253.0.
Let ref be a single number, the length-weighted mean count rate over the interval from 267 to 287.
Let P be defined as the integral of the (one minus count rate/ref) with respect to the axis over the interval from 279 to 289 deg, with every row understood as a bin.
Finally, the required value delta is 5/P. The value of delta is -1.73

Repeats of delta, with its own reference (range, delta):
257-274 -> 3.23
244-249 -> -2.93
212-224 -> -2.19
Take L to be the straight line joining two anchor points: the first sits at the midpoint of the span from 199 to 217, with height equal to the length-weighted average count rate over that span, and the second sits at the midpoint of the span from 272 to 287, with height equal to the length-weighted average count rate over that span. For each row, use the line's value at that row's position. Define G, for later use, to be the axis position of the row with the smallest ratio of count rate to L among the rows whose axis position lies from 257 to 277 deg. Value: 270.5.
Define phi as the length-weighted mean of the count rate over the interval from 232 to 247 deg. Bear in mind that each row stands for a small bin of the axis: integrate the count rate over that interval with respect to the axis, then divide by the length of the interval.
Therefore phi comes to 4.3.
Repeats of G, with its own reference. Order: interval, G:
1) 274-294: 275.5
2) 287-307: 288.0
